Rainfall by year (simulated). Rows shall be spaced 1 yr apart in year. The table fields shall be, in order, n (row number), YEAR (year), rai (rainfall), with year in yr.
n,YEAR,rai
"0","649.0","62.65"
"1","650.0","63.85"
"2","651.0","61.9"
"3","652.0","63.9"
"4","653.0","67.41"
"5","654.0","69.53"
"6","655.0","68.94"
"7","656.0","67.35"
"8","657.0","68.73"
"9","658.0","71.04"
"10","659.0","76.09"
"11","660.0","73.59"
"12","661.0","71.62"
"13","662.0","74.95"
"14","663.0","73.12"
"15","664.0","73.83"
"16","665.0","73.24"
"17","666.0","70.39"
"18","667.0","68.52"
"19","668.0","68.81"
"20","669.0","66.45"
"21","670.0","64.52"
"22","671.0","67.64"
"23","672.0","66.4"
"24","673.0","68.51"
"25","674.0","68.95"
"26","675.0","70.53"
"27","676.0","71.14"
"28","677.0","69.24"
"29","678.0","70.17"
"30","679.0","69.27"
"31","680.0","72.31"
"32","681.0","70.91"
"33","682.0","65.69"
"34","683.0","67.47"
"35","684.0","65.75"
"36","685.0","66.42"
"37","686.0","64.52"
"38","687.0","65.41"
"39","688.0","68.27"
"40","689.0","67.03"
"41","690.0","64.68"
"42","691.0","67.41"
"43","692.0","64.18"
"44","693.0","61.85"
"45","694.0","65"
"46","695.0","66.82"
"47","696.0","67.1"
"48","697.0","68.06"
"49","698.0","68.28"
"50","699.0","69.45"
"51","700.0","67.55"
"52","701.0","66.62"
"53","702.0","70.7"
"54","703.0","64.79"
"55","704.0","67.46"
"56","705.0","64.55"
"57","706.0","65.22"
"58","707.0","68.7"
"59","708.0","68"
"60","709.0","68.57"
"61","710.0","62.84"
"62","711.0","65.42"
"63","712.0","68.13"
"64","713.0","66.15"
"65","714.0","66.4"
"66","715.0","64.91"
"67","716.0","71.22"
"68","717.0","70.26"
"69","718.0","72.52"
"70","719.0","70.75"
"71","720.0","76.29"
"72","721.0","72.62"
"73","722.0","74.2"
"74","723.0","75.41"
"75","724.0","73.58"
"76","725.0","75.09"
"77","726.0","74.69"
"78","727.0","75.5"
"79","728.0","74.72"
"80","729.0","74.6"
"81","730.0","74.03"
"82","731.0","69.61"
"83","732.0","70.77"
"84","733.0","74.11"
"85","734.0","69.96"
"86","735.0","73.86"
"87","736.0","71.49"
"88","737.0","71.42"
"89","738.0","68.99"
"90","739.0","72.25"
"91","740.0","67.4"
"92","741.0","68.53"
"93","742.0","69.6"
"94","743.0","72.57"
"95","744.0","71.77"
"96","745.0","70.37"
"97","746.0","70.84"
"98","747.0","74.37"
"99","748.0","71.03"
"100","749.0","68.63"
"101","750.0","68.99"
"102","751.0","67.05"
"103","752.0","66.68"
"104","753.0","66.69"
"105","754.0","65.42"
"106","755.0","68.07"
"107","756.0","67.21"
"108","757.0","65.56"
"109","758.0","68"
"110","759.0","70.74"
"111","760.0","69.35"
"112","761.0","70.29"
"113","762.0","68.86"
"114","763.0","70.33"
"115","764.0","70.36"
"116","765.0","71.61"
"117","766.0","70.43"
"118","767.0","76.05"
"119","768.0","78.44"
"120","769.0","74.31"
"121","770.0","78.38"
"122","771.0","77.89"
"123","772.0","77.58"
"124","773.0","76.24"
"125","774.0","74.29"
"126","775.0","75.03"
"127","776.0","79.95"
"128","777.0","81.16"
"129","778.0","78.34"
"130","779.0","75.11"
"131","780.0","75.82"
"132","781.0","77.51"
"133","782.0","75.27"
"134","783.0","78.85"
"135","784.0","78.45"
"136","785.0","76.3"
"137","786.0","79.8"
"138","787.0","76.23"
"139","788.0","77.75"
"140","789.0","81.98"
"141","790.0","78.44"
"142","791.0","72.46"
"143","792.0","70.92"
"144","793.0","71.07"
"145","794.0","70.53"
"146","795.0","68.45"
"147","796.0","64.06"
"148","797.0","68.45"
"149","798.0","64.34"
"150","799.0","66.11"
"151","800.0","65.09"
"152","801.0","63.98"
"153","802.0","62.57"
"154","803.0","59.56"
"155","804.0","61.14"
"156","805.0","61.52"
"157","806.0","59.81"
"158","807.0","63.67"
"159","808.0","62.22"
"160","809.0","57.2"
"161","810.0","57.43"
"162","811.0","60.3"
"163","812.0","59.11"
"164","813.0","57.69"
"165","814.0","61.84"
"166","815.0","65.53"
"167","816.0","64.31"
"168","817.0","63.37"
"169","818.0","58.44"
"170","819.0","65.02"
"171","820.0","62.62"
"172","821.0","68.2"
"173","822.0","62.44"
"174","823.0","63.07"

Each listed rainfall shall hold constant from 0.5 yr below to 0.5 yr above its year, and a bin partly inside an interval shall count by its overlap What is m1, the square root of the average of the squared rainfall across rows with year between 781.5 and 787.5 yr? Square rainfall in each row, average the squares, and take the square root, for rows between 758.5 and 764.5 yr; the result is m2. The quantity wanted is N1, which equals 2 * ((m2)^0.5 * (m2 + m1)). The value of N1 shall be 2468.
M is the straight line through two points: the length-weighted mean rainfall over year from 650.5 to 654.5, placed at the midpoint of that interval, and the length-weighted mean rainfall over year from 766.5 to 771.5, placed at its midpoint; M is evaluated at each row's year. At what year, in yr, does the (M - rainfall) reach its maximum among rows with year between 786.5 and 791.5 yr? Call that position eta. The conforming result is 791.0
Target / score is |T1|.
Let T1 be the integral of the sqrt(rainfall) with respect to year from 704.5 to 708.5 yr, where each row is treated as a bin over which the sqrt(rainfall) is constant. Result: 32.6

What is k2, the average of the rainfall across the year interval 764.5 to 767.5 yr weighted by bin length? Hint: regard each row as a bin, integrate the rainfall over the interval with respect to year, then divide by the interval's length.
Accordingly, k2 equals 72.7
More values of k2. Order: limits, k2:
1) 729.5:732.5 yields 71.5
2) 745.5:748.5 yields 72.1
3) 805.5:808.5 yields 61.9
